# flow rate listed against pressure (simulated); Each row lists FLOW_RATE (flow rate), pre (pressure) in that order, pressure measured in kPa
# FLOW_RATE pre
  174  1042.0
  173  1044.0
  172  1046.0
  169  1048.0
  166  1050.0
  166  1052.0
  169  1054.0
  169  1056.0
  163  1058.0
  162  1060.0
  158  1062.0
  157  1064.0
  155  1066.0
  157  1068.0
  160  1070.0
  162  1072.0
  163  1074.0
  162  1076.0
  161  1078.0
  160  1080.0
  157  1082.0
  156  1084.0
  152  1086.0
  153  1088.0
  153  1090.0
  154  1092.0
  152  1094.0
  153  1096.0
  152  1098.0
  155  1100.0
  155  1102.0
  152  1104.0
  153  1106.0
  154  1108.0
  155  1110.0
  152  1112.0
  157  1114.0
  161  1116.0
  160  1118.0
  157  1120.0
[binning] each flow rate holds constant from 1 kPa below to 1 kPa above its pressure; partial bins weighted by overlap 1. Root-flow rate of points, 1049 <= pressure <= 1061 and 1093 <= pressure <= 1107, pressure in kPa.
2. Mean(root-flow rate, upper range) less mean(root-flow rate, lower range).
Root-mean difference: -0.50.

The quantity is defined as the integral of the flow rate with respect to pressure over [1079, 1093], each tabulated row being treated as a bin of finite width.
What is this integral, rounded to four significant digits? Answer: 2170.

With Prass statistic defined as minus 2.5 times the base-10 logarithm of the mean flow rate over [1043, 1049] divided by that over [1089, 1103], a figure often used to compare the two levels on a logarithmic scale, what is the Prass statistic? -0.12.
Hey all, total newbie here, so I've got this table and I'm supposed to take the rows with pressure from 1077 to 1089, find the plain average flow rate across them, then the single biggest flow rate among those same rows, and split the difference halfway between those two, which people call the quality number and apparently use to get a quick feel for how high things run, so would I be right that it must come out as 159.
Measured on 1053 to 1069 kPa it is 165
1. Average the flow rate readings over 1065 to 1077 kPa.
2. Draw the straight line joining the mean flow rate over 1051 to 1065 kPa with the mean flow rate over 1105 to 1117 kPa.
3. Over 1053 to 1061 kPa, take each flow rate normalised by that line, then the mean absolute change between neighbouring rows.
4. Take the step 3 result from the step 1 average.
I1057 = 160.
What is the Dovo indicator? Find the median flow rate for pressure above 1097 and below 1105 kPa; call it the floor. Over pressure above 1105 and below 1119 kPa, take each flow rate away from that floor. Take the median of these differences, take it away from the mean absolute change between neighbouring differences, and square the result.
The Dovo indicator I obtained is 16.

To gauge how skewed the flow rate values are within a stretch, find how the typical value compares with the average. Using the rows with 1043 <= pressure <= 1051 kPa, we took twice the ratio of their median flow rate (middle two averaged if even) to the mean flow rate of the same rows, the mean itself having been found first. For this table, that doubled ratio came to 2.01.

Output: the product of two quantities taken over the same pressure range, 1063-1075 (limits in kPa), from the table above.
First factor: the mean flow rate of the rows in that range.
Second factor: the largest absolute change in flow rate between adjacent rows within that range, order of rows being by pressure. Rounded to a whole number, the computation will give 477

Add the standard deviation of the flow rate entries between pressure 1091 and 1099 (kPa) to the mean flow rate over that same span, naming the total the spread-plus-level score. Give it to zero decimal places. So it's 154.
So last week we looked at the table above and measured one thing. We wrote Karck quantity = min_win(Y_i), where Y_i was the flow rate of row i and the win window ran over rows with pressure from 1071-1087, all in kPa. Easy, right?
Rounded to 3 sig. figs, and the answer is 152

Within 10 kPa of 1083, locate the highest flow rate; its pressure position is 1074.0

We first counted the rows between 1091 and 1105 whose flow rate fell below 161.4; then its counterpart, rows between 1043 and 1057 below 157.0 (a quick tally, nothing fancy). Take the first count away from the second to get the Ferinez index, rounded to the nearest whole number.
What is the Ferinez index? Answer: -7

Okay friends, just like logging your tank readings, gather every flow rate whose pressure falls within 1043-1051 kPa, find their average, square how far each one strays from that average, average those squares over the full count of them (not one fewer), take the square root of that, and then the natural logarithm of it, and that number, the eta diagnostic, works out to 1.0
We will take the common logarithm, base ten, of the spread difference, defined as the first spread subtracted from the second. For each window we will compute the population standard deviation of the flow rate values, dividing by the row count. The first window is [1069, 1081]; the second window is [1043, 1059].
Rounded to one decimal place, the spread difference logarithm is 0.3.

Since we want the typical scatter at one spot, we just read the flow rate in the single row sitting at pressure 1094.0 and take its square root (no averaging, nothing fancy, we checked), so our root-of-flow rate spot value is 12.33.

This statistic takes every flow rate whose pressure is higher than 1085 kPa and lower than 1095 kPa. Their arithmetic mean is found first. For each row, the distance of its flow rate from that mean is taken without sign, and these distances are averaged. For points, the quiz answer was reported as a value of 0.64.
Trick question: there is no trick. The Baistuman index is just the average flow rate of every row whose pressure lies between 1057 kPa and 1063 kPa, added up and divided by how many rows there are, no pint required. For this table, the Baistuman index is 161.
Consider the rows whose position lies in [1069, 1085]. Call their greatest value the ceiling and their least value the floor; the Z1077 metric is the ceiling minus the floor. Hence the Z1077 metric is 7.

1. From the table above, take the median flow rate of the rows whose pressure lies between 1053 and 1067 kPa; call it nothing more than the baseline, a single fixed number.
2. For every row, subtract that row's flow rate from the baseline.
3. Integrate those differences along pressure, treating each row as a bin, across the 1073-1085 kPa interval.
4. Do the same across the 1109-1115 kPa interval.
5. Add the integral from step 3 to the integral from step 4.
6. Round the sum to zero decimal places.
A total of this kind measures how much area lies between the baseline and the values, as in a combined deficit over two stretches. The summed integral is 70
